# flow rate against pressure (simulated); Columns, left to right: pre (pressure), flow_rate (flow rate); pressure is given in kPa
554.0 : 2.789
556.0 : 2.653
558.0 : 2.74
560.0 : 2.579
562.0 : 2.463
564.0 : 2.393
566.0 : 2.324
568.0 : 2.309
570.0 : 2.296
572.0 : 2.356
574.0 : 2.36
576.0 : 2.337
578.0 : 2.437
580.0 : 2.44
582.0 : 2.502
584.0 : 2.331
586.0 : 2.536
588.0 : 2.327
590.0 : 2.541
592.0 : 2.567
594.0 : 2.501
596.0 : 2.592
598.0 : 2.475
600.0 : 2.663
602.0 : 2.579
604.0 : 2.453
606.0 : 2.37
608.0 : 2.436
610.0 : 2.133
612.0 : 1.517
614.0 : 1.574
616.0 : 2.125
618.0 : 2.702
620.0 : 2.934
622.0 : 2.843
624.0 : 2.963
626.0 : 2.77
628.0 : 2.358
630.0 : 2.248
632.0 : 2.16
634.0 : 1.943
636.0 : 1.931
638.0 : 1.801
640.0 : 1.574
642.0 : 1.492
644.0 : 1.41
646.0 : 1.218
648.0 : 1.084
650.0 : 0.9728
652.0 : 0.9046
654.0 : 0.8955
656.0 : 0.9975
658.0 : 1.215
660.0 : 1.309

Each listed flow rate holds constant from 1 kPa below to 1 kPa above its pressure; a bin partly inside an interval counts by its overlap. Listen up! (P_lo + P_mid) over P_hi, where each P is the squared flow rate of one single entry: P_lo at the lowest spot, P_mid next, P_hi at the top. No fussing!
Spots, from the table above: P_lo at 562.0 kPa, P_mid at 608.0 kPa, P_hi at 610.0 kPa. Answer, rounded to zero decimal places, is 3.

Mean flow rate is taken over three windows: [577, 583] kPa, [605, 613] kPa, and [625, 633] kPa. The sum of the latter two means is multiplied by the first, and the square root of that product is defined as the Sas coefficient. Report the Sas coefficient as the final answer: 3.33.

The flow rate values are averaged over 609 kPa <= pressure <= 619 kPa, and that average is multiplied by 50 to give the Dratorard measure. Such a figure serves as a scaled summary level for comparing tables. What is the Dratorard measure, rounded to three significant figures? 101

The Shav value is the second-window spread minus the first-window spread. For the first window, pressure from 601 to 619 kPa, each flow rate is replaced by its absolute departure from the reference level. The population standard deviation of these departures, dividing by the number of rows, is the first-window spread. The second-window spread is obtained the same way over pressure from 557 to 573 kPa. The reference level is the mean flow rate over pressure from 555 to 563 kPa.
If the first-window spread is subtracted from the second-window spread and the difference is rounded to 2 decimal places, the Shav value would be -0.28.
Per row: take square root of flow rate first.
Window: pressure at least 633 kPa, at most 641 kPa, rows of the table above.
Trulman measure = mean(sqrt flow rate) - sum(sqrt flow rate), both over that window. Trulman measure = -4.04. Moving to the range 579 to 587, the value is -4.70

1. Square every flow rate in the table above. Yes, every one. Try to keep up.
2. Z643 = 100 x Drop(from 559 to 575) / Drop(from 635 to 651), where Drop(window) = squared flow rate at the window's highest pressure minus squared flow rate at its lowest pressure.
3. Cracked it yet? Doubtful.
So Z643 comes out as 39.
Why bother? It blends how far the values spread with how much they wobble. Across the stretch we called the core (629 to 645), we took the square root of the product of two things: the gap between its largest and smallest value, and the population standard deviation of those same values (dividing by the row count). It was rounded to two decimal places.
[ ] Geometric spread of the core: 0.49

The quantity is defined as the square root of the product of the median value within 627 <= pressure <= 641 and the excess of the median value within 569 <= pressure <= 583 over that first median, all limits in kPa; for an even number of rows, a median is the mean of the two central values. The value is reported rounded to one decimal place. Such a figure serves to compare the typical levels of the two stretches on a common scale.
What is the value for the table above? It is 0.9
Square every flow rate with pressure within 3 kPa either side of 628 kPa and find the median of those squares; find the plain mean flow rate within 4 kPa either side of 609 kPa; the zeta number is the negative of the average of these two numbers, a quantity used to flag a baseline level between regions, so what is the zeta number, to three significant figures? -3.84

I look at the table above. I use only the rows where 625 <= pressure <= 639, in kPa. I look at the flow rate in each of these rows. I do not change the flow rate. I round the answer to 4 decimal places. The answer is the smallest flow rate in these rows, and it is 1.8010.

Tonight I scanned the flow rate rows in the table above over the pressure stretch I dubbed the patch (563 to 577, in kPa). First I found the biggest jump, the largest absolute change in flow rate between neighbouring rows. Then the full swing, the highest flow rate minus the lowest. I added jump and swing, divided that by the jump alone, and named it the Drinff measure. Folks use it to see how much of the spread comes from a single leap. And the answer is 2.41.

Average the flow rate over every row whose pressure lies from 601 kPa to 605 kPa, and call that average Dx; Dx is 2.52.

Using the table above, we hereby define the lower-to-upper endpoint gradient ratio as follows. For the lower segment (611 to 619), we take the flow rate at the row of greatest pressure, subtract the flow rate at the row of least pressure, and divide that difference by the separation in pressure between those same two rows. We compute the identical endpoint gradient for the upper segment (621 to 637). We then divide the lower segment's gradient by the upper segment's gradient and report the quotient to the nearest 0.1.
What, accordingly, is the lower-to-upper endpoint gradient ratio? -3.0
